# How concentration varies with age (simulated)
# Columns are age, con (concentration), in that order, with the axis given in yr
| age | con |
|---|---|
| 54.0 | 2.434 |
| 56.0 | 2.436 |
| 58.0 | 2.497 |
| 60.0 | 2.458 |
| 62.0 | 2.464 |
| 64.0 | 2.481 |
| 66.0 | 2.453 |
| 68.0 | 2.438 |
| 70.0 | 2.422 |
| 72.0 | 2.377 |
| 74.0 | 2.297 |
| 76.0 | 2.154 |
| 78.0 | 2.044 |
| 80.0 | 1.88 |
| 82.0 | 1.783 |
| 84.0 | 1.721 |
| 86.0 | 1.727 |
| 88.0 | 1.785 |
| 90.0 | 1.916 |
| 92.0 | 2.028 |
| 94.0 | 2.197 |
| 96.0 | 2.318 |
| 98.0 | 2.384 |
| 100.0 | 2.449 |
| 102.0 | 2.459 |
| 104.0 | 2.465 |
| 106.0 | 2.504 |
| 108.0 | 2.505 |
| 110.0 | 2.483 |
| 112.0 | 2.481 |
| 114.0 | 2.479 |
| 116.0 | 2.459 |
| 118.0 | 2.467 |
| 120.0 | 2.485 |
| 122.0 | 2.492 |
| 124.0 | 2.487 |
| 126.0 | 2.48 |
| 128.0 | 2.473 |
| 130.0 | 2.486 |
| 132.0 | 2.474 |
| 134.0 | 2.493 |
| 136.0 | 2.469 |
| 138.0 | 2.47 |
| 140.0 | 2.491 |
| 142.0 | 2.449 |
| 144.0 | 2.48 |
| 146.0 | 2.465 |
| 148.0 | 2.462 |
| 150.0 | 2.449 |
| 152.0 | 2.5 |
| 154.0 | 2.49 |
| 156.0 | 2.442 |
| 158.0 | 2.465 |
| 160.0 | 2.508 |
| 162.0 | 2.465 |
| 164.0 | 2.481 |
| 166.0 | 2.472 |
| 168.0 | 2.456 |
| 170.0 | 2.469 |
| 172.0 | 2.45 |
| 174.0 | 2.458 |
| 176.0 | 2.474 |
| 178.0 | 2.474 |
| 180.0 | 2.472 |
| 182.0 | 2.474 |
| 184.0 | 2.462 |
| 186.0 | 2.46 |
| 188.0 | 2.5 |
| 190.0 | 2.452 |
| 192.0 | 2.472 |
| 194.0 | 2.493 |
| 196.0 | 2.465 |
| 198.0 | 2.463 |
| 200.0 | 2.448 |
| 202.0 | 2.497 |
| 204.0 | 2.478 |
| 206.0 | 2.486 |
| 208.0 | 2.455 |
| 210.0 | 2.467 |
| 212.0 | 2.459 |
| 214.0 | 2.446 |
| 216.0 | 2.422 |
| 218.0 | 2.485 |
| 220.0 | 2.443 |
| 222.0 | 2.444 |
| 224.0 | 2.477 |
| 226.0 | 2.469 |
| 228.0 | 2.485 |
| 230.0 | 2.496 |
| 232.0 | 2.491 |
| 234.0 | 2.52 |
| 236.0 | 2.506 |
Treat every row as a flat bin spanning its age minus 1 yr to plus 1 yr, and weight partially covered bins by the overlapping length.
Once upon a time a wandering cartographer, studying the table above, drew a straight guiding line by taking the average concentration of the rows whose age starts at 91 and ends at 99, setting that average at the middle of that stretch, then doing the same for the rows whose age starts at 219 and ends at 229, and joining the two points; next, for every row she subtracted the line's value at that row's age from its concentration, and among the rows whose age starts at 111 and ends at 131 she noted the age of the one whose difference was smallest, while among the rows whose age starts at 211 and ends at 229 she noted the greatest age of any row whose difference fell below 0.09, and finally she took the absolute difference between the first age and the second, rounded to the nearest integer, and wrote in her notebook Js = 100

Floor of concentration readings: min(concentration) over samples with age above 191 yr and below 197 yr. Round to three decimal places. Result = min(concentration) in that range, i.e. 2.465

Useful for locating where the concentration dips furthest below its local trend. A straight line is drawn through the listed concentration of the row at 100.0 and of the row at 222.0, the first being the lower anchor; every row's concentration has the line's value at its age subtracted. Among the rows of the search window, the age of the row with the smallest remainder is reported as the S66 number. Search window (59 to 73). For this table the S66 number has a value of 72.0 yr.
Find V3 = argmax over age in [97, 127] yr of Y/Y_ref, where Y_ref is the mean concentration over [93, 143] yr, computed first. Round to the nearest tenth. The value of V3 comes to 108.0 yr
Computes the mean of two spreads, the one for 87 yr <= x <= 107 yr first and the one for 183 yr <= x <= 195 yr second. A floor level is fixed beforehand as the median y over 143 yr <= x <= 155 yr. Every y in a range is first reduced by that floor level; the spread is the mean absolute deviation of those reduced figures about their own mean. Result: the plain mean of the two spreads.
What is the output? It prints 0.12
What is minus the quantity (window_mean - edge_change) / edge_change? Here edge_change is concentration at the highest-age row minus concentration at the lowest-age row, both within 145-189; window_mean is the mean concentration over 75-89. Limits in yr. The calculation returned -52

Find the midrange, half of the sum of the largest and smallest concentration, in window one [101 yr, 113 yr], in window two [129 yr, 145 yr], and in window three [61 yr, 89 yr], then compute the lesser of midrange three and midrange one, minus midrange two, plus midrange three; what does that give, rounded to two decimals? 1.73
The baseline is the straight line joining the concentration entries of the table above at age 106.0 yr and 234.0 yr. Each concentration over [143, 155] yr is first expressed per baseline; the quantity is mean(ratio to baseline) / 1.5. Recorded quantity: 0.657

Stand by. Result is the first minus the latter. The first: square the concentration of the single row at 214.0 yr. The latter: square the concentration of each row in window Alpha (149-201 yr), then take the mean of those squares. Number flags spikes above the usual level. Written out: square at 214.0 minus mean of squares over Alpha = -0.12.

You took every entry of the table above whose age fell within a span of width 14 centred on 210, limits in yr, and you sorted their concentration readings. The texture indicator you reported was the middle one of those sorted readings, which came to 2.46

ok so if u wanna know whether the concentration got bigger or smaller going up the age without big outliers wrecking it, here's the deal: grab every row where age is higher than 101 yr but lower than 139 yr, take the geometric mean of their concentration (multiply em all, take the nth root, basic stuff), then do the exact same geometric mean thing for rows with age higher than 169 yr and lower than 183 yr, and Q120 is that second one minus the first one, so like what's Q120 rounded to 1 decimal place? 0.0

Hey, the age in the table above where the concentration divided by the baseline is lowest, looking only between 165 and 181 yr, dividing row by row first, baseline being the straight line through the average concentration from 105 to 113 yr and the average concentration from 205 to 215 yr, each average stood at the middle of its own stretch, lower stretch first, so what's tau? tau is 172.0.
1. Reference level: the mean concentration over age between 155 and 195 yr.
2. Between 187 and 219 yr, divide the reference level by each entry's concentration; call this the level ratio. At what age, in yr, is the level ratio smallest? 188.0 yr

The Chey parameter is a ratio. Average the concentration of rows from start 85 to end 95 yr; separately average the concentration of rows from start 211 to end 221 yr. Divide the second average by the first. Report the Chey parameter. 1.27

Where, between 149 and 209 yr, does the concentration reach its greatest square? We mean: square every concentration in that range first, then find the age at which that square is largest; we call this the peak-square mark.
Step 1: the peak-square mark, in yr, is 160.0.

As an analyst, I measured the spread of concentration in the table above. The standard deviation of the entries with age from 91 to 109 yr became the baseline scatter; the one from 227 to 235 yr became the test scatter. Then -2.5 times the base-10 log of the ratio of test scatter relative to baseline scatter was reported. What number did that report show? 2.6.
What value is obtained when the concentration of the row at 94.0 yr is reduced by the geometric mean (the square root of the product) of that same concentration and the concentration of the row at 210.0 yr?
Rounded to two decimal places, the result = -0.13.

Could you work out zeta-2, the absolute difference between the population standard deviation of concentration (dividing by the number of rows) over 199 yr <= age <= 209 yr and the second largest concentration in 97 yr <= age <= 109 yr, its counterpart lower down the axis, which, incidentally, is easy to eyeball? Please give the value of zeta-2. 2.49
